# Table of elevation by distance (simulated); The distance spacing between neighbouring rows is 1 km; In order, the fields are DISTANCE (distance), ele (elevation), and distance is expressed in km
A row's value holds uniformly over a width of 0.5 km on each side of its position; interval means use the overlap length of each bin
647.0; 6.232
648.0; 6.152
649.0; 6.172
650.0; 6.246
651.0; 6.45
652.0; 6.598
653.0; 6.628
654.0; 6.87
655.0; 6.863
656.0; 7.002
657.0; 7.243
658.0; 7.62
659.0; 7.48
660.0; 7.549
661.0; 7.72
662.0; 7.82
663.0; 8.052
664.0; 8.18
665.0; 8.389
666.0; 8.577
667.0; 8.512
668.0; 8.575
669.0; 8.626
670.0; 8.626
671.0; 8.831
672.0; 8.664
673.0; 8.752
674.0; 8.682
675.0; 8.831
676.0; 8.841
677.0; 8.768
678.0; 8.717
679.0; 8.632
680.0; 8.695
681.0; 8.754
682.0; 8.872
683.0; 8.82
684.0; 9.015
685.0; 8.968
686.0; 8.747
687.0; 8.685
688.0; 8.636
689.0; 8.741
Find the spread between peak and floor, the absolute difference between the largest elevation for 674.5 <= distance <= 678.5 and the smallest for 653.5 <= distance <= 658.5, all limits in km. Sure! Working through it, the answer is 2.0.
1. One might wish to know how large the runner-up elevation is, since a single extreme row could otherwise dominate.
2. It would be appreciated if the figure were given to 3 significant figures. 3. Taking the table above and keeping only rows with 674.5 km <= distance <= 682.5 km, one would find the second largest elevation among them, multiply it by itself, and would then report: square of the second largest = 78.2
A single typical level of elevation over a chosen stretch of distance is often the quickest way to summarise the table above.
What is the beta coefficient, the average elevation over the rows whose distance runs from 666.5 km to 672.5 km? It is 8.6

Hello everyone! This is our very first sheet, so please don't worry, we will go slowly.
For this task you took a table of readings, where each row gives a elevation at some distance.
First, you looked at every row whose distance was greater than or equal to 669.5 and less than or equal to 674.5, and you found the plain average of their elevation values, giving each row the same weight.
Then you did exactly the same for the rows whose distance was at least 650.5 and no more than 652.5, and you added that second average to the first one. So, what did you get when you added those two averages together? 15.2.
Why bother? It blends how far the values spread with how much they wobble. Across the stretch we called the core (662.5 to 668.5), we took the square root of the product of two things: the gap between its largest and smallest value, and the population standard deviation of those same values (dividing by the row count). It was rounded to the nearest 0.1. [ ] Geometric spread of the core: 0.3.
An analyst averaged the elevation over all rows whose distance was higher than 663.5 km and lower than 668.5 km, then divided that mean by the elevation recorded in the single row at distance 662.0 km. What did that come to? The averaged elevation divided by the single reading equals 1.08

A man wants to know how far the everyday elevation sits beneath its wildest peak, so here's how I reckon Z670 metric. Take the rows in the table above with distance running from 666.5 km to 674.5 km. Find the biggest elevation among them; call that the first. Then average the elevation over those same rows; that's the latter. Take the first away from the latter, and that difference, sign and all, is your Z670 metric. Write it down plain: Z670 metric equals -0.17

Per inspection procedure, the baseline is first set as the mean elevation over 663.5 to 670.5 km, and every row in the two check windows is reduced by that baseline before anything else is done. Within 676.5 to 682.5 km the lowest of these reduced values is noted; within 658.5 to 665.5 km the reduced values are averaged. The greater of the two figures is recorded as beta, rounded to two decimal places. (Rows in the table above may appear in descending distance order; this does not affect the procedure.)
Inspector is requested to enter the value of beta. 0.13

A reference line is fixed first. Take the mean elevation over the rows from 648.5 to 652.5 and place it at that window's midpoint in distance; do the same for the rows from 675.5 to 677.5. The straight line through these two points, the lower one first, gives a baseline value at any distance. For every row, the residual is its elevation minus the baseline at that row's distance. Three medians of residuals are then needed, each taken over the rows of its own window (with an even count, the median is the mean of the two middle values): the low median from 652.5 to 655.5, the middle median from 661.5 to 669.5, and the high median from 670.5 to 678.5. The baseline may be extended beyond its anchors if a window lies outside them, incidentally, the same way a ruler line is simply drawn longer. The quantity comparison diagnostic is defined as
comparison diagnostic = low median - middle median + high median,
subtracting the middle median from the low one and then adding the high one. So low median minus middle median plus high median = -0.3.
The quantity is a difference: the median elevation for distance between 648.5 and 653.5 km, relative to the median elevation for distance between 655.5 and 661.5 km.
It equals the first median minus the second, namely -1.1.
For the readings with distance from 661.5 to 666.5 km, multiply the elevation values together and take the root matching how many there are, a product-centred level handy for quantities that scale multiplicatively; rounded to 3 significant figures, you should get 8.20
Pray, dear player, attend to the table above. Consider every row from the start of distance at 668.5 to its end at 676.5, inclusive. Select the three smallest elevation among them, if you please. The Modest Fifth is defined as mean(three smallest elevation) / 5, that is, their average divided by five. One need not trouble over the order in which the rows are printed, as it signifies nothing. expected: 1.73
